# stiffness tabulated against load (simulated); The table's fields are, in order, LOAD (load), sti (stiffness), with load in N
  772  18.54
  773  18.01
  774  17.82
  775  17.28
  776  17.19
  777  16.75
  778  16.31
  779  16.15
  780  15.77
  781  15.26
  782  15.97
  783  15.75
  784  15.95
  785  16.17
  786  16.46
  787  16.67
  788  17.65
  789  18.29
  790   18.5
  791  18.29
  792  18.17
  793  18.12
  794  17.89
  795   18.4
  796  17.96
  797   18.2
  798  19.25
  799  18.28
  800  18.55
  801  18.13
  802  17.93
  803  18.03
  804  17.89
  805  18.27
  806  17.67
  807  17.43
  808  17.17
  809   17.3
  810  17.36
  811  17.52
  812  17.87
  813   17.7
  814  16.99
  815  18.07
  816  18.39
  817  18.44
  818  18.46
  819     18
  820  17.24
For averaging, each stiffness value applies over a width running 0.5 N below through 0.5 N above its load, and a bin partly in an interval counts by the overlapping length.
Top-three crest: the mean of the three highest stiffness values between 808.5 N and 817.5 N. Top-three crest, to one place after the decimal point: 18.3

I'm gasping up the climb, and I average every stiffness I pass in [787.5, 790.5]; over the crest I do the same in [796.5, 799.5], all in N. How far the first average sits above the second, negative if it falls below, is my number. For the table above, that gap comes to -0.4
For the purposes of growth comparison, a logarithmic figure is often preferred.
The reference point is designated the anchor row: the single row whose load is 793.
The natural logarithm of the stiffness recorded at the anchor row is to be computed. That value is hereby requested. 2.897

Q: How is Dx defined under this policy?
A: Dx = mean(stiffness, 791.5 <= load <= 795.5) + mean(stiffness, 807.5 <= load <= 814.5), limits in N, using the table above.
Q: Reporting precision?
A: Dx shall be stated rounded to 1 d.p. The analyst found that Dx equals 35.6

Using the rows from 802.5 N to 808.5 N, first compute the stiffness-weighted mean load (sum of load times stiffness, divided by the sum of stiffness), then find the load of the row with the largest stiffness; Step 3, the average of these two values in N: 805.2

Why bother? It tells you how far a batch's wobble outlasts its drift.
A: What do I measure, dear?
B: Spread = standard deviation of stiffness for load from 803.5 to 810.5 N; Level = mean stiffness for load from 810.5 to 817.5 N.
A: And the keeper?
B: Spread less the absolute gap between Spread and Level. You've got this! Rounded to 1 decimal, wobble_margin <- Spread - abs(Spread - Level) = -17.1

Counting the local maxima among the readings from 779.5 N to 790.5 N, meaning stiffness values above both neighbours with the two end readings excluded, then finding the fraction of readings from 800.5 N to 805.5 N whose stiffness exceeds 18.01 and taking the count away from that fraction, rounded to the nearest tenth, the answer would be -0.4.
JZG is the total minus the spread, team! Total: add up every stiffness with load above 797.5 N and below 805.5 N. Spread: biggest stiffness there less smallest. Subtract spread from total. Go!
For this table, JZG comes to 145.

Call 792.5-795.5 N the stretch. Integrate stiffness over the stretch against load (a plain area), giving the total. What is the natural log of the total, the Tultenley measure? 3.997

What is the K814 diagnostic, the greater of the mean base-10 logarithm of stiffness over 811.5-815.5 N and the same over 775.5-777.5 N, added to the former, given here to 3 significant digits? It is 2.49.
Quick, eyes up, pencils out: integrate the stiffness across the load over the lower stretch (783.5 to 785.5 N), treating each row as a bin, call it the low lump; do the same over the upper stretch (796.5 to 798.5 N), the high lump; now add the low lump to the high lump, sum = 69.6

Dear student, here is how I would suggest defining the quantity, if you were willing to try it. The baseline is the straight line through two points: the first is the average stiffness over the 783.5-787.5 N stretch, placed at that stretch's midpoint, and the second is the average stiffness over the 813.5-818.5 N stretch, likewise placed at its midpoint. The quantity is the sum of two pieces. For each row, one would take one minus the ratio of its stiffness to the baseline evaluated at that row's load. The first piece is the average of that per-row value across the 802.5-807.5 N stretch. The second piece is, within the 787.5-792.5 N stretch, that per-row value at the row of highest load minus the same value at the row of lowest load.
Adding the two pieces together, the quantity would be -0.041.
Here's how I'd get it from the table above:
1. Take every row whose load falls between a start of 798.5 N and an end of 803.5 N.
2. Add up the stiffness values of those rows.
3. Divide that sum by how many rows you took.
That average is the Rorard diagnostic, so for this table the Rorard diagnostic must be 18.2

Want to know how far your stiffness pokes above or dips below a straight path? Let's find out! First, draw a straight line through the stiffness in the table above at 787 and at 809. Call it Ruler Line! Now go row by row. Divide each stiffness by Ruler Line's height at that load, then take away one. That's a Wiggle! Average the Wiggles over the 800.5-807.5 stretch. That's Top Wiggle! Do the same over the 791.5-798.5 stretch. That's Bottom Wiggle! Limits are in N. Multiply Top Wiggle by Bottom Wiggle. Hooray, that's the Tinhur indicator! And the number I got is 0.0036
